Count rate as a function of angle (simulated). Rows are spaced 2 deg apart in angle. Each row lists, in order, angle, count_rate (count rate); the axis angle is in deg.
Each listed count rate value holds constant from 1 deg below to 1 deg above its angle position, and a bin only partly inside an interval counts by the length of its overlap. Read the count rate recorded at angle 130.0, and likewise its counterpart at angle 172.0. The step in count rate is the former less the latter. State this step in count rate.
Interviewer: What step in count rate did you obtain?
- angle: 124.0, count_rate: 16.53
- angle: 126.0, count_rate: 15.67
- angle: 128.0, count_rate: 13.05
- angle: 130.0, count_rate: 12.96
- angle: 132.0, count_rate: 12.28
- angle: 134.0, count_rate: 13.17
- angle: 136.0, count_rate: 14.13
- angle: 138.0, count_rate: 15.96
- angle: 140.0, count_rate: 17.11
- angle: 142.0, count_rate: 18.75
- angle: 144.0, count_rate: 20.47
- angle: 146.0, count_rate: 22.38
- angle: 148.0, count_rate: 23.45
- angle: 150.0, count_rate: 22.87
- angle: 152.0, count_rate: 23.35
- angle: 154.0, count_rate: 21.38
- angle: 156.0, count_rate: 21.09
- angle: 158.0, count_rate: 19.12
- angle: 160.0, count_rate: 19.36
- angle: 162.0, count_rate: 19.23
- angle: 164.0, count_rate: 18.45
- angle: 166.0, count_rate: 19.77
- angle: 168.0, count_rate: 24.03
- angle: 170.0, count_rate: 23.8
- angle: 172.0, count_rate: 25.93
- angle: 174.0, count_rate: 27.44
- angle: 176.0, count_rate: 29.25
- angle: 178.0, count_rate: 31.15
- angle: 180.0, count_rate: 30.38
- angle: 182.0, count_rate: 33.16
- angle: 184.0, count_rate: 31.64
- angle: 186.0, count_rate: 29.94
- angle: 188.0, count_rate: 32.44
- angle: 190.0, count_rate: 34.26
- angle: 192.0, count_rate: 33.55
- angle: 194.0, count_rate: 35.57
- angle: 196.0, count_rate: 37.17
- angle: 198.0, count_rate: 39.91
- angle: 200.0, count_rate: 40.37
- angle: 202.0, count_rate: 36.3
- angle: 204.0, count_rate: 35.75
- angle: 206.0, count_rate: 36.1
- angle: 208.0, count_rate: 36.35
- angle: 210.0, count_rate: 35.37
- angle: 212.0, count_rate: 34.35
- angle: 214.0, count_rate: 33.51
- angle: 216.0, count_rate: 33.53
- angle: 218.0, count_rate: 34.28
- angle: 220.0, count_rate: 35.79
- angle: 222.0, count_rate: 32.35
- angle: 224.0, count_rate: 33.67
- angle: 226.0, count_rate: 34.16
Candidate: -13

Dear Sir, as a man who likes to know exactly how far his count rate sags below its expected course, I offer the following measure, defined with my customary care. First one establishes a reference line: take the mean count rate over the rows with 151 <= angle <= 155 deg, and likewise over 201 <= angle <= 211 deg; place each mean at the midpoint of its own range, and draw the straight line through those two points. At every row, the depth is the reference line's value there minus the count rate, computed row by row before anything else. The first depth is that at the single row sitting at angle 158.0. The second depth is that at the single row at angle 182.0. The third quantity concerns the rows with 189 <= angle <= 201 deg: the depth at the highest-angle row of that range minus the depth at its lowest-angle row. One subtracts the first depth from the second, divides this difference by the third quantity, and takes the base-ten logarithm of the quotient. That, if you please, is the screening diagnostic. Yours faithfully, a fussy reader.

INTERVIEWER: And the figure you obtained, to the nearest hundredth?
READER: 0.35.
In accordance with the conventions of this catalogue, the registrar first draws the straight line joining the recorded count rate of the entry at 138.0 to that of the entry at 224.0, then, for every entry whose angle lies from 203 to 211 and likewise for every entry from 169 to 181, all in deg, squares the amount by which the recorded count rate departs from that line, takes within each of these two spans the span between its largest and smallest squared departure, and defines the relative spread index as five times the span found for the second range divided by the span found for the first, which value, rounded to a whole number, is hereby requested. 13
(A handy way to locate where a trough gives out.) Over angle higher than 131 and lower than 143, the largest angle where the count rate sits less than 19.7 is 142.0 deg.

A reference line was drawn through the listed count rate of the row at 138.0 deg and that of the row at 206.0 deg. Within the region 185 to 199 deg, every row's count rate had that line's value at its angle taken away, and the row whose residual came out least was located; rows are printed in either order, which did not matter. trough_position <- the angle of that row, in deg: 186.0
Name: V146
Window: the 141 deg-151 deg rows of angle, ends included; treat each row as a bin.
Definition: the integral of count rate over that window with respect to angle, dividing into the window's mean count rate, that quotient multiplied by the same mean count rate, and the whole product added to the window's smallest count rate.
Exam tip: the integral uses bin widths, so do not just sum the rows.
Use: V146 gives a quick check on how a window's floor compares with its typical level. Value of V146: 21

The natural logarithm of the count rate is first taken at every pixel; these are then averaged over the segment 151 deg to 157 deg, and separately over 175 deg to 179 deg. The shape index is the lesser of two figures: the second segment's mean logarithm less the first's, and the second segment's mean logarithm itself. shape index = 0.32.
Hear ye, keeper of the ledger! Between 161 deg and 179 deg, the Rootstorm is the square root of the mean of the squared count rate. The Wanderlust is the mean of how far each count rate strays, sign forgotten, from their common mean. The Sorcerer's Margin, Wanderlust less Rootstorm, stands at -21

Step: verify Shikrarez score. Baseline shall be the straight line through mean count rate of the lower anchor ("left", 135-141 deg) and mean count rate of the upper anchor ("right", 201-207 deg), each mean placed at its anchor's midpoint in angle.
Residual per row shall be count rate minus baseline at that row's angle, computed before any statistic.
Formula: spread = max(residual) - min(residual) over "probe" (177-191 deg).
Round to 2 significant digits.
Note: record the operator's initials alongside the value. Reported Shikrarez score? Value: 4.5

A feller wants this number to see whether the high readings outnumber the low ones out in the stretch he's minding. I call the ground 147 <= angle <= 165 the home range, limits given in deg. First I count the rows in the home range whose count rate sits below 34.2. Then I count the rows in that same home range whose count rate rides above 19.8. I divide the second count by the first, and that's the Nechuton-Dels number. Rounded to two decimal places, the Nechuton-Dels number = 0.56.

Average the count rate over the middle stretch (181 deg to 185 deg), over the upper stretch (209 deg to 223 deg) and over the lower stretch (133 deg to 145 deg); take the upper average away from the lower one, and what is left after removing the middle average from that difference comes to -50.0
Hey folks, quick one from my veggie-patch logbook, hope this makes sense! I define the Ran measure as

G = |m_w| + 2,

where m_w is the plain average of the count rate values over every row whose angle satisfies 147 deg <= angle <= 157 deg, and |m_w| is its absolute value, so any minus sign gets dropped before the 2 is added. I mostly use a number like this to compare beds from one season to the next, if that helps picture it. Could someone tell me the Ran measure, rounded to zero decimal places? 24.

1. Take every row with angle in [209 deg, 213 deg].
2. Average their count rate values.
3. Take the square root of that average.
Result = 5.9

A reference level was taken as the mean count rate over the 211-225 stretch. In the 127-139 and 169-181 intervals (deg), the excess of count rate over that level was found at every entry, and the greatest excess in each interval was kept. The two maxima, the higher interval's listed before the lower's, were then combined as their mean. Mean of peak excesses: -10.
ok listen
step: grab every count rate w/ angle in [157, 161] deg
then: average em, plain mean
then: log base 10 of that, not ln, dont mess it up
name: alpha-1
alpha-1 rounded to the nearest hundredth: 1.28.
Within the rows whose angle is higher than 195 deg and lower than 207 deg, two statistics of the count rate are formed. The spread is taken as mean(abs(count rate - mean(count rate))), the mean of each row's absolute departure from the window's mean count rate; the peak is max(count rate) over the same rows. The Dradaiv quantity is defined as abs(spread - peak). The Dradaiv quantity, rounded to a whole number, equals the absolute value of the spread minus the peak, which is 39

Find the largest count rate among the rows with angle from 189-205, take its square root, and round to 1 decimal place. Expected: 6.4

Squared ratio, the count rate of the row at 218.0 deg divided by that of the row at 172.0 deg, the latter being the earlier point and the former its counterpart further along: 1.7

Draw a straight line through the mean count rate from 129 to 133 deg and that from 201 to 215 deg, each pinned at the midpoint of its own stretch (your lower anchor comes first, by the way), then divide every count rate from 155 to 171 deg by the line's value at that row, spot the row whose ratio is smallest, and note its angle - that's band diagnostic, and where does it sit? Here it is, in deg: 164.0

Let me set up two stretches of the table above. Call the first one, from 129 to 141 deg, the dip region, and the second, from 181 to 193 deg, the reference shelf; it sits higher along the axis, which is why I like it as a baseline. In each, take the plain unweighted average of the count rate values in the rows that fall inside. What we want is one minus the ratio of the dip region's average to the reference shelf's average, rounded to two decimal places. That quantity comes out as 0.56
